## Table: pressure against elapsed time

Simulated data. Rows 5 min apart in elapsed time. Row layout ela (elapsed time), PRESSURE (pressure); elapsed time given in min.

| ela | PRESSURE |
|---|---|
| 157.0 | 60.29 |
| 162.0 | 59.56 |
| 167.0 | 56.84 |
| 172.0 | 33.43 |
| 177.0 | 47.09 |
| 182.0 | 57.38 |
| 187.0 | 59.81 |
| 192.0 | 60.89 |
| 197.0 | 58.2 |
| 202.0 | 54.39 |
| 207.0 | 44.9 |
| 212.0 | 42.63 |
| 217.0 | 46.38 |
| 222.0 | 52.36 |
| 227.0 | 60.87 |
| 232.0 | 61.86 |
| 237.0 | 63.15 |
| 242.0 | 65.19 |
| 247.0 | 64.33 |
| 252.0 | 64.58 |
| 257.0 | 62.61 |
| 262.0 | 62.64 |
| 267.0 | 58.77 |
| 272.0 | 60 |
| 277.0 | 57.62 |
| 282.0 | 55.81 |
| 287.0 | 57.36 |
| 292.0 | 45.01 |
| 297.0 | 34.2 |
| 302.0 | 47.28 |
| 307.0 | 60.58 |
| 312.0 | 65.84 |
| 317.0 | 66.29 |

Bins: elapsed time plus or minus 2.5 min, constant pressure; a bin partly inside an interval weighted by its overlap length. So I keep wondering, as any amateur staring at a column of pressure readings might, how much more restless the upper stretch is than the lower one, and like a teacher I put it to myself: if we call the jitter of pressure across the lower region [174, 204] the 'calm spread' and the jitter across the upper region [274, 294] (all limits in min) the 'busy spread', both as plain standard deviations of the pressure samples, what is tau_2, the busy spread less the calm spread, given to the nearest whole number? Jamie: 1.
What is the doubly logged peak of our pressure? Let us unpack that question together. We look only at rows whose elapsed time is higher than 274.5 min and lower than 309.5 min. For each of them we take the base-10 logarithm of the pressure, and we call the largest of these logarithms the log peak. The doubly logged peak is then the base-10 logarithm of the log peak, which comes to 0.2510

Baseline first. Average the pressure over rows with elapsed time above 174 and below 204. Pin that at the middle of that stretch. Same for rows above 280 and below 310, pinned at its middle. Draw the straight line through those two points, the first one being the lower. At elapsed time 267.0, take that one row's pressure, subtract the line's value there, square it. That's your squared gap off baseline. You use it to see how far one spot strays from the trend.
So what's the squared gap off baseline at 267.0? 50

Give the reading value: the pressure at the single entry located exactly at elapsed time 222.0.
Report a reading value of 52.36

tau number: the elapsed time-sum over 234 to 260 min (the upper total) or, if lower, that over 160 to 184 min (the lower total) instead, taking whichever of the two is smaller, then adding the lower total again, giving 509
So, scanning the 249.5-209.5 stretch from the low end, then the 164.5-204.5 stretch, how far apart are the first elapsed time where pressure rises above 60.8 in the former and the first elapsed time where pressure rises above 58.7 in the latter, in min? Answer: 40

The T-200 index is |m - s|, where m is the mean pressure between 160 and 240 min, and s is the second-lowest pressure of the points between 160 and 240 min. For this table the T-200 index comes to 11.1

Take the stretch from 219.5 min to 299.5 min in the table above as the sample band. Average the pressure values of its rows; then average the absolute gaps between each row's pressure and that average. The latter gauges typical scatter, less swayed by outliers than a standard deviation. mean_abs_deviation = 5.6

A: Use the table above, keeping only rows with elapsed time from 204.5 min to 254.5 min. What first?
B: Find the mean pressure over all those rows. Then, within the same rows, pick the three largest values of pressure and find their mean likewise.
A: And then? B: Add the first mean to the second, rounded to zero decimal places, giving 121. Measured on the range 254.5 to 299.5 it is 117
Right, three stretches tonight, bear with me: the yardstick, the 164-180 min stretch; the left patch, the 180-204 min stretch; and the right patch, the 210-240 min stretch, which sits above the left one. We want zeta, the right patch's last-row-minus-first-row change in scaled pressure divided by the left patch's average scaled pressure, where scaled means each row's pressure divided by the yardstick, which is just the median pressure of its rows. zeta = 0.35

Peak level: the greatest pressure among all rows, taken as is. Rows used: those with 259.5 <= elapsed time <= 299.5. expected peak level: 62.64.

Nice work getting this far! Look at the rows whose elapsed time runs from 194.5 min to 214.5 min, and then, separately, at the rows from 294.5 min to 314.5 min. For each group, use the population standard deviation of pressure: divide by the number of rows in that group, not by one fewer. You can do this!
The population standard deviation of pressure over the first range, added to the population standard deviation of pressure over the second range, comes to 19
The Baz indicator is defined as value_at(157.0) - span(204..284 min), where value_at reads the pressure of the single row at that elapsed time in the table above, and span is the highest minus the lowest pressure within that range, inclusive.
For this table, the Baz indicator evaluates 38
